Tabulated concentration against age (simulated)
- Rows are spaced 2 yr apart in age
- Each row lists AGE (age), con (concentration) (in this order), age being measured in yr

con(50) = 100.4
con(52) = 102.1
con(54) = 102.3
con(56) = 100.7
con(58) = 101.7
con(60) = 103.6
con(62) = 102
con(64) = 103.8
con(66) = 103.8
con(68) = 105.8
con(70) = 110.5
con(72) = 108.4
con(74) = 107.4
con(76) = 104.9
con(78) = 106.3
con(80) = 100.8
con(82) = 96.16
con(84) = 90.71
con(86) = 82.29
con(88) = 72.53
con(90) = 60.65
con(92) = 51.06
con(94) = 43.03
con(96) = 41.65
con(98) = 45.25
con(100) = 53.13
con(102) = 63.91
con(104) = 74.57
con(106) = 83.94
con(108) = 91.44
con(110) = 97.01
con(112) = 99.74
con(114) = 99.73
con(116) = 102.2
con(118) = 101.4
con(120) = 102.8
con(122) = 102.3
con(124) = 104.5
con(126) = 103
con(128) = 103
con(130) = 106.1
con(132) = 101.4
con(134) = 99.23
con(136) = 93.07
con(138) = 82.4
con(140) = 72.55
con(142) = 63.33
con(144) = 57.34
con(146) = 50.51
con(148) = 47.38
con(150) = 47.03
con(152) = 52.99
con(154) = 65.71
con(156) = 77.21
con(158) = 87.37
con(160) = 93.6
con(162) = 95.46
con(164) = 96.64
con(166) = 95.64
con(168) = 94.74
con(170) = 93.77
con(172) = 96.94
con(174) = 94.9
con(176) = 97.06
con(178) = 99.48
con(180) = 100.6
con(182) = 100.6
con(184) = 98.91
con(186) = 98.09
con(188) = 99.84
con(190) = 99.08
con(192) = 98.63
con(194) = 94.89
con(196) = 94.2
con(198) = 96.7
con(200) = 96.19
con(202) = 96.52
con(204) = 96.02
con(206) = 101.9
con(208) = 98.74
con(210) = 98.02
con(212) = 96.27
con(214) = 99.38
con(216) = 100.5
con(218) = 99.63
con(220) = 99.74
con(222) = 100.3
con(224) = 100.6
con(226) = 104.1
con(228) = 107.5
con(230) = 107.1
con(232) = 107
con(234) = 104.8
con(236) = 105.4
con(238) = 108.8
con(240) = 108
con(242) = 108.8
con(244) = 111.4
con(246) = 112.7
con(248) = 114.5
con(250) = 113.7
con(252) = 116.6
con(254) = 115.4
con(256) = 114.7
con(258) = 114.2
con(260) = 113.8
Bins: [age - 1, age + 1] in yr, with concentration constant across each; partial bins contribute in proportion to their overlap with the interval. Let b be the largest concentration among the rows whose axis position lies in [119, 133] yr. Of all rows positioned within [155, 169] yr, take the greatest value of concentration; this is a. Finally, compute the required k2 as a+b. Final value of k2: 203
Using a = 96.64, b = 106.1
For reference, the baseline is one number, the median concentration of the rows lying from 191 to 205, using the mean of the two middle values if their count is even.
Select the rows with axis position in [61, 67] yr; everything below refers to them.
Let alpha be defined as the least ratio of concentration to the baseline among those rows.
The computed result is 1.06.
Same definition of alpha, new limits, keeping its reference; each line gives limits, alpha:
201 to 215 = 1.00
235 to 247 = 1.10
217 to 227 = 1.04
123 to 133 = 1.05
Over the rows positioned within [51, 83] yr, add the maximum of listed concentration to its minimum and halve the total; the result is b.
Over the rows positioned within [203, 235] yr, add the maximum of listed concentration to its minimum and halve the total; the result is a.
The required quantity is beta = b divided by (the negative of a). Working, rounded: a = 102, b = 103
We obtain -1.02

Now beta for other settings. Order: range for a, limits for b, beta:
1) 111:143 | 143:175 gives -0.85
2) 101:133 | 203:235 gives -1.20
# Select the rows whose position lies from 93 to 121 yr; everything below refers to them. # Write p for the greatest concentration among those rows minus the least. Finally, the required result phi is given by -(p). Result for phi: -61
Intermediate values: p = 61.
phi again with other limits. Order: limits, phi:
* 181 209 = -8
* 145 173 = -50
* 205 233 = -11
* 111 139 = -24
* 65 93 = -59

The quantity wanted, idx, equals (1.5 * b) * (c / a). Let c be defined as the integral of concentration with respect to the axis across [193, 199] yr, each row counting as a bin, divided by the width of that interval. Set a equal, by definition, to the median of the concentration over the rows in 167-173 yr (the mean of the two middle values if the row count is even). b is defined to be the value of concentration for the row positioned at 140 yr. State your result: 109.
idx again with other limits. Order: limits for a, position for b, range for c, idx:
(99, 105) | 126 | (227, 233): 259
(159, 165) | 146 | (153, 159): 61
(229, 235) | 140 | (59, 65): 105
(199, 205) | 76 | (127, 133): 169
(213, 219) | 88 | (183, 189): 108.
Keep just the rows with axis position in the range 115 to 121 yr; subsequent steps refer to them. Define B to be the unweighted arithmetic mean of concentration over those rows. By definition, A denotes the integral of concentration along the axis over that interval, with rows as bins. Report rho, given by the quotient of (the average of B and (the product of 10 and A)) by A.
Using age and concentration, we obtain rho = 5.08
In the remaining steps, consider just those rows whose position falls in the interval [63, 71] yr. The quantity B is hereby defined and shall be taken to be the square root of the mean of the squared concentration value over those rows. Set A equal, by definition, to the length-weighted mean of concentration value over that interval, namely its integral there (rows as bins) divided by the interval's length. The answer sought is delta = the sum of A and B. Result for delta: 212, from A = 106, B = 106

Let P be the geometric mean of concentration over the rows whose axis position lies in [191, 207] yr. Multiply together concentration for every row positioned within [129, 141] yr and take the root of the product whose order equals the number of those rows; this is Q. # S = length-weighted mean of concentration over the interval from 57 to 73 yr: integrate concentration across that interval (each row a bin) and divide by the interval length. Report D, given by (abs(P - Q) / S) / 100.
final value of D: 0.0005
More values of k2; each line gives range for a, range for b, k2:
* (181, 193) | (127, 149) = 207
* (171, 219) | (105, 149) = 208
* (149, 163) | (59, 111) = 206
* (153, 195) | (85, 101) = 183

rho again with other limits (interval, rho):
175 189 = 5.04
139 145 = 5.08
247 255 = 5.06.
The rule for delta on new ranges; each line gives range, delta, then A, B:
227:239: 214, 107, 107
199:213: 195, 98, 98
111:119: 202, 101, 101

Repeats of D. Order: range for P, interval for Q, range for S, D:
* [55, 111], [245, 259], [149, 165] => 0.0042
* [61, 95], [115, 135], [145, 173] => 0.0018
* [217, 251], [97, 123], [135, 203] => 0.0027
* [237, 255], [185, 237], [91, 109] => 0.0020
